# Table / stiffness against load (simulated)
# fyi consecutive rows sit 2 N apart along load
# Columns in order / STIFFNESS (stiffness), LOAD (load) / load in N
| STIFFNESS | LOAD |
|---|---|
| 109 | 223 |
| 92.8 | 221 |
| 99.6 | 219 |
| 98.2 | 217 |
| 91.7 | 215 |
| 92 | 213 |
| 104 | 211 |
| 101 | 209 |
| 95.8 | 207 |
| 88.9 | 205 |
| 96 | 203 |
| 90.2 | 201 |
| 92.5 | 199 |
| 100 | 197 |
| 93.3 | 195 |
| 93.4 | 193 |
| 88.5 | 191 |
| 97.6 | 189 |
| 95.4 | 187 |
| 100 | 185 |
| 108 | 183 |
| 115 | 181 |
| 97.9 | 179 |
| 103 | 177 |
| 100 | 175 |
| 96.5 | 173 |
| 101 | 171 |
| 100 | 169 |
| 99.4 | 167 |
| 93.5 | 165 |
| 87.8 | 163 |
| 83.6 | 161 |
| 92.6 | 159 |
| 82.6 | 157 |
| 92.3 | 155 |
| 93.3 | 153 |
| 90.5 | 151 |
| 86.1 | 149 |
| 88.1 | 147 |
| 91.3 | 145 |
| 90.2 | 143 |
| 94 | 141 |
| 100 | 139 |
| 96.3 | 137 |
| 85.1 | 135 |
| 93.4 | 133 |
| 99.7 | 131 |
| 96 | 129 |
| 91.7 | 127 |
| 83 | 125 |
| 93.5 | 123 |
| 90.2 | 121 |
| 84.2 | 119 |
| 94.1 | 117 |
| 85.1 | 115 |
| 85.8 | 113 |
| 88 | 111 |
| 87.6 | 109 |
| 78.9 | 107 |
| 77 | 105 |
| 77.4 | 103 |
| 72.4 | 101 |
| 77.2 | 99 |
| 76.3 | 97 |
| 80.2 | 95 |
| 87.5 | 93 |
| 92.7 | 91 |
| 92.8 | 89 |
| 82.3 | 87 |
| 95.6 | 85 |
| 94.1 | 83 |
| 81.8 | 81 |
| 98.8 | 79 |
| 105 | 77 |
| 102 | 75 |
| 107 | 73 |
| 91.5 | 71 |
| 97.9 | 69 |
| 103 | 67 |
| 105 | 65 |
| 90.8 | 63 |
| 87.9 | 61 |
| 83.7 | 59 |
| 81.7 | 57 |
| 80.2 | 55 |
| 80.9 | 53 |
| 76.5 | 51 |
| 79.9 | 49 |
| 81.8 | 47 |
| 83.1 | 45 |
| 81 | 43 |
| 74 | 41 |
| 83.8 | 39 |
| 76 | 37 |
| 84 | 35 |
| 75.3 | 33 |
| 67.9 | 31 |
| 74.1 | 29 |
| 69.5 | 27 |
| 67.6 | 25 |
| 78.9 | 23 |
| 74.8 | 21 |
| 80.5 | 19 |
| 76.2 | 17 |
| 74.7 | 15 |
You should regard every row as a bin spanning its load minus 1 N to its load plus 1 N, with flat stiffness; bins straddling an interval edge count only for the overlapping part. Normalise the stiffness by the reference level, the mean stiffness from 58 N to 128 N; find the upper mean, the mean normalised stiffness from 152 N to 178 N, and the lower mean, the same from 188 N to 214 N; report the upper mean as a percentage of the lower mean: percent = 99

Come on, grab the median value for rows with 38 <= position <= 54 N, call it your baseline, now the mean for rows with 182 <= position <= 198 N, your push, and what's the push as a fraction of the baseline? 1.20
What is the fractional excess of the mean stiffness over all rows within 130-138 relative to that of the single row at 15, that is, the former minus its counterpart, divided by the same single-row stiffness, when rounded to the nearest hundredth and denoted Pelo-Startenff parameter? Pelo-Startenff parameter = 0.25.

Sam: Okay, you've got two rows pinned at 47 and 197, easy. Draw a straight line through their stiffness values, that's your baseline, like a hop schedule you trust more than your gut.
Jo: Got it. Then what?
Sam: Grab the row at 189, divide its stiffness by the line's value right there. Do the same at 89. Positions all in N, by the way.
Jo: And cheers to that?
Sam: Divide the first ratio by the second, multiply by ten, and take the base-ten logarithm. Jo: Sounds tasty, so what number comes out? 0.97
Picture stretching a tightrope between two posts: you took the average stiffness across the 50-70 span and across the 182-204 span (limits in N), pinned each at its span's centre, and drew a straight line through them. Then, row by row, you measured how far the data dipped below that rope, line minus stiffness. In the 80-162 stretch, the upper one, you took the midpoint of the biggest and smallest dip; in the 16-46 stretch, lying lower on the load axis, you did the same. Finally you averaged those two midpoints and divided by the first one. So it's 1.5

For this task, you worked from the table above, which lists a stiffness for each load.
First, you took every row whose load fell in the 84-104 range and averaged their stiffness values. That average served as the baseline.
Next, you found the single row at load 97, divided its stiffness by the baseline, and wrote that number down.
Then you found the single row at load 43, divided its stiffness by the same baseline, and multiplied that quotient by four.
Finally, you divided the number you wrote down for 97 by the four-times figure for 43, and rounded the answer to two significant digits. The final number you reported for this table 0.24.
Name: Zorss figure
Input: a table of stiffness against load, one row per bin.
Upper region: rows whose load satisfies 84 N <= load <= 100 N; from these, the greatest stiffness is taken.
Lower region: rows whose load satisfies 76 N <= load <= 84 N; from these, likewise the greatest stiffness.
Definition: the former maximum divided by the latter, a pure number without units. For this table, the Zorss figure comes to 0.91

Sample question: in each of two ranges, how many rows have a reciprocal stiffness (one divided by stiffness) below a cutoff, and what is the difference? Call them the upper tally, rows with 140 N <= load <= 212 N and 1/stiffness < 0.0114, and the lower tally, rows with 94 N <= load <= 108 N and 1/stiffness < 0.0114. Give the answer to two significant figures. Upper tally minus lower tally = 33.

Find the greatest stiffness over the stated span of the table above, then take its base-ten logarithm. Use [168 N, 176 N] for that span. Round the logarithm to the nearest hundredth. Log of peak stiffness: 2.00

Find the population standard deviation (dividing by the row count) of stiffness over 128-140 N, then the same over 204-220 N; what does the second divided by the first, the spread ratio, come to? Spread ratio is 1.0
